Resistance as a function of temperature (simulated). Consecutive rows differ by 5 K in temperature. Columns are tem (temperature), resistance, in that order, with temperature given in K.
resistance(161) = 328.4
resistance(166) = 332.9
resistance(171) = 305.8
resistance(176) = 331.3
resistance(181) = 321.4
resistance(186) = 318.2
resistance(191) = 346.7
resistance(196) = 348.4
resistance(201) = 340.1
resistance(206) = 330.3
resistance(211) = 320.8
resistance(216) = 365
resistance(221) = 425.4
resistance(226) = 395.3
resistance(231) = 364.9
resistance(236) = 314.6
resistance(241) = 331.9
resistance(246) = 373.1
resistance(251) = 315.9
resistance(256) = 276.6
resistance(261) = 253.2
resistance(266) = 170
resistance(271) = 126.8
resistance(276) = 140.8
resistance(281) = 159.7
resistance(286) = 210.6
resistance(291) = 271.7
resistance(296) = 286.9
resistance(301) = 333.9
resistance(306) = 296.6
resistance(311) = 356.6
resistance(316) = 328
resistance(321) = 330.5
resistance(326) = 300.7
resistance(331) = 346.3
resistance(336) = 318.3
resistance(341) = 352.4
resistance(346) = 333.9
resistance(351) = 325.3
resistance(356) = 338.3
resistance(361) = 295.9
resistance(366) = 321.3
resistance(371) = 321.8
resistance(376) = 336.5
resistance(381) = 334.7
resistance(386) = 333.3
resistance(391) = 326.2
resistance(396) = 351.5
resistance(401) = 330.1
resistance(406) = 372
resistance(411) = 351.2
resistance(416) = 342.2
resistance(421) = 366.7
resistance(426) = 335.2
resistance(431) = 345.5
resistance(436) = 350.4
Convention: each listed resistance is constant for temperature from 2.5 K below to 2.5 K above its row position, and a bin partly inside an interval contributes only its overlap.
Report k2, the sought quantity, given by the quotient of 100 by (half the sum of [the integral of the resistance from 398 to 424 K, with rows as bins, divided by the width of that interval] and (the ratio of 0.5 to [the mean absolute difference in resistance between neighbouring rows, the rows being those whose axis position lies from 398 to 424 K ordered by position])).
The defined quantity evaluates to 0.568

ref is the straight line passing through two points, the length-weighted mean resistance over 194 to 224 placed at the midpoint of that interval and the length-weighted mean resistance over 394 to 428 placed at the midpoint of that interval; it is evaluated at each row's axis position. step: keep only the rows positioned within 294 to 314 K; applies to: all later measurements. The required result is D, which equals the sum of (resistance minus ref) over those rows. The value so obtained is -138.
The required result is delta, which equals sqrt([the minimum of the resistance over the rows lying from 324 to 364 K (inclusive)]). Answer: 17.2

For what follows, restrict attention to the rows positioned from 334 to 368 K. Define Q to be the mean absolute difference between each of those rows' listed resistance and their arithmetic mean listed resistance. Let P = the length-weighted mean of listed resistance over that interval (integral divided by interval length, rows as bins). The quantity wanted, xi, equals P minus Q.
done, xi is 314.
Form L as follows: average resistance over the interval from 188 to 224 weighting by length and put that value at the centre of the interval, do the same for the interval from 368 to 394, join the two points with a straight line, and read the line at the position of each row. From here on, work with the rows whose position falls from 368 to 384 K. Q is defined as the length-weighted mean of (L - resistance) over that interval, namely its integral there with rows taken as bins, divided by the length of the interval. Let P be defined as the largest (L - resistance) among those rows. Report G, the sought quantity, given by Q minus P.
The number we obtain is -10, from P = 10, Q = 1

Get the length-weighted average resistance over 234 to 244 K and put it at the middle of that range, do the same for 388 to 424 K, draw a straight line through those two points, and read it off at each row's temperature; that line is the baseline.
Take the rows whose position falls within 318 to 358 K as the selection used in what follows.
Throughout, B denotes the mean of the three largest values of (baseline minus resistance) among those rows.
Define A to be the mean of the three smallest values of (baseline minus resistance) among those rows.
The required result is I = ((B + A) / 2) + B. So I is 34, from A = -6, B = 24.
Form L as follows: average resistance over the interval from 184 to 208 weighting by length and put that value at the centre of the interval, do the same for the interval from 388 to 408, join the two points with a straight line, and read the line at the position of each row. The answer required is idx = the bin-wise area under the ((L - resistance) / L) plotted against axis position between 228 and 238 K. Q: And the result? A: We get -0.2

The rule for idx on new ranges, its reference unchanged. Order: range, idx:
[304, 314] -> 0.4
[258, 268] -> 3.6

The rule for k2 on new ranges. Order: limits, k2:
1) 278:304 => 0.796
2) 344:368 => 0.620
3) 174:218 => 0.596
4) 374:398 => 0.595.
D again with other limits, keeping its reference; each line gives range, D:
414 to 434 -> -9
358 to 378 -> -129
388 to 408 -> -22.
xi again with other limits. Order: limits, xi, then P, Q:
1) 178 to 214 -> 322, 333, 11.0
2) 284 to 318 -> 263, 299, 35.8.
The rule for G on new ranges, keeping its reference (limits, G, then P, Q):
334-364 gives -30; 37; 8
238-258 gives -48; 71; 23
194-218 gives -19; 32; 14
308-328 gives -27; 37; 10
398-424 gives -23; -2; -25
